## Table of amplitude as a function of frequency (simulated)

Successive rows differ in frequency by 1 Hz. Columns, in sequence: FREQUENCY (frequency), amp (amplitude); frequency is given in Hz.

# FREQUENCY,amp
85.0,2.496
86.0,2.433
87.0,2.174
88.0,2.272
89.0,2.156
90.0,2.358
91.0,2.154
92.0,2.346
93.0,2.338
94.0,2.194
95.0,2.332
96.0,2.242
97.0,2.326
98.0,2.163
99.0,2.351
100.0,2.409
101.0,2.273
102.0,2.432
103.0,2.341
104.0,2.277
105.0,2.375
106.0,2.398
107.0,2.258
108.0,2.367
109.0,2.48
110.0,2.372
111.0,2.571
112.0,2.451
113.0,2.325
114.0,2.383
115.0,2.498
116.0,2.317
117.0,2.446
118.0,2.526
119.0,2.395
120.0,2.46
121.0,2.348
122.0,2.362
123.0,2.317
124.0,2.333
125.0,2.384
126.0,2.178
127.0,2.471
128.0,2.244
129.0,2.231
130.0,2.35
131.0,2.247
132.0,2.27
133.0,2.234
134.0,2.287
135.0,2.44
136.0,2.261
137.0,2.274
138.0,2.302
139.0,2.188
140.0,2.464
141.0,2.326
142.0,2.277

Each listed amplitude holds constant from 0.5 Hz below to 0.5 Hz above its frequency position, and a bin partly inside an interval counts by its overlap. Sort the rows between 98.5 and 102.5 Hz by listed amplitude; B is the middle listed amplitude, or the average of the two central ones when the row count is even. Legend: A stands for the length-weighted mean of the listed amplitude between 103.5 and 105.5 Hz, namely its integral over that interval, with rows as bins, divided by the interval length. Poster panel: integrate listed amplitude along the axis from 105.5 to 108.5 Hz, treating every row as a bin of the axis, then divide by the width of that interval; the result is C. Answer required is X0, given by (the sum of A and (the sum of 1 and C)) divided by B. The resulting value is 2.38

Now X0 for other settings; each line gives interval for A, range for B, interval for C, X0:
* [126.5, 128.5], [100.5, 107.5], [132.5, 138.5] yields 2.42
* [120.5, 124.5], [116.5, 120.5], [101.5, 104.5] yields 2.32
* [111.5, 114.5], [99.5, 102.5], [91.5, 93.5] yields 2.38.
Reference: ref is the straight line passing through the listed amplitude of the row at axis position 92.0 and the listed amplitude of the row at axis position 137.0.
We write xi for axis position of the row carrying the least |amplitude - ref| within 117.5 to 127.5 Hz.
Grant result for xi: 123.0 Hz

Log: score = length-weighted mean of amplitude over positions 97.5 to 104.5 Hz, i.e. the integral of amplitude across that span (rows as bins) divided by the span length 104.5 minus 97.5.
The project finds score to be 2.32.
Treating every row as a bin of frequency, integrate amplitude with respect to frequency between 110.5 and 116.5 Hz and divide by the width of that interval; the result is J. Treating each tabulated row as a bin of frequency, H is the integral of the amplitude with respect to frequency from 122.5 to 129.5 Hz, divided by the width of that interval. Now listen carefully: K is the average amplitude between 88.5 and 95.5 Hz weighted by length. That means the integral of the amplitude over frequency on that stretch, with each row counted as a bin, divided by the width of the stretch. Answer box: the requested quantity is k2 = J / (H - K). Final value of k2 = 61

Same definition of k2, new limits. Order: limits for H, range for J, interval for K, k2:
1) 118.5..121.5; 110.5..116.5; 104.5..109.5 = 95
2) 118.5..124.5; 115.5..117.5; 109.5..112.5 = -25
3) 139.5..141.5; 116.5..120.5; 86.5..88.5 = 14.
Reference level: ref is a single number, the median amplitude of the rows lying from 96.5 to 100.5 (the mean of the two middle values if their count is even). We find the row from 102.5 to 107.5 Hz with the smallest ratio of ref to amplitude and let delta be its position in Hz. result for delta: 106.0 Hz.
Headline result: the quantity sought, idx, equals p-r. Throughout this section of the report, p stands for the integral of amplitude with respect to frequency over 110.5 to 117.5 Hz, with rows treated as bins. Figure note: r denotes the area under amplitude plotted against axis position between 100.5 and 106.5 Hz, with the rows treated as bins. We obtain 2.9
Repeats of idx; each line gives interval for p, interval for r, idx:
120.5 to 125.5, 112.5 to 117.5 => -0.2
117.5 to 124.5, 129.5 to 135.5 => 2.9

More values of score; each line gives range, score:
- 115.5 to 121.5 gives 2.42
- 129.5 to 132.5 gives 2.29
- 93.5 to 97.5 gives 2.27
